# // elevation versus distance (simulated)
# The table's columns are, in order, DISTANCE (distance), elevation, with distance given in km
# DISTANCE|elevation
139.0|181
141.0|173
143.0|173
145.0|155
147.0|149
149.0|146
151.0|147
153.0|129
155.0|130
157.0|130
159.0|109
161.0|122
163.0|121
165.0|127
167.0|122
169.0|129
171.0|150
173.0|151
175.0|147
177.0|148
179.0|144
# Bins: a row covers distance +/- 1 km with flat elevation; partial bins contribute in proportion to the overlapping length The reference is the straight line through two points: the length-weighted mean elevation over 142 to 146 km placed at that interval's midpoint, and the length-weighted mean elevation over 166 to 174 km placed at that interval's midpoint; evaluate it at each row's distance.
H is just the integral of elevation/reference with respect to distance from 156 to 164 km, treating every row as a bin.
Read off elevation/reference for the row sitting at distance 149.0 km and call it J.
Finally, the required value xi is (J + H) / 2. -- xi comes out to 3.72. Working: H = 6.5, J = 0.92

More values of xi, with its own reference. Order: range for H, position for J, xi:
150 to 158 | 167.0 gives 3.91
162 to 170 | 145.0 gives 3.99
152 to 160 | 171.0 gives 3.82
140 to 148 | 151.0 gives 4.43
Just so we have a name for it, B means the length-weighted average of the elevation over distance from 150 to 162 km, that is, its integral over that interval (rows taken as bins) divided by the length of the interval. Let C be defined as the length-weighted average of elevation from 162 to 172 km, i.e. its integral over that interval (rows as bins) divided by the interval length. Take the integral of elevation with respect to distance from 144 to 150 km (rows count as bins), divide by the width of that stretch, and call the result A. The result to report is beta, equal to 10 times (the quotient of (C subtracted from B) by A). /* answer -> -0.1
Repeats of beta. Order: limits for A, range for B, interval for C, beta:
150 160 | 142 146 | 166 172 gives 2.4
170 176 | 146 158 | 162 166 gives 1.0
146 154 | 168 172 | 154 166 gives 1.1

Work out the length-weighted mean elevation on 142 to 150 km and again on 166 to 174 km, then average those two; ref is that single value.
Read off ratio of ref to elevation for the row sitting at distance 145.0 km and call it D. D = 0.95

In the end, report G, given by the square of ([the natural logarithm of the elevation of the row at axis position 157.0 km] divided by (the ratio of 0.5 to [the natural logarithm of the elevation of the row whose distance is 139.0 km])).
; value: 2561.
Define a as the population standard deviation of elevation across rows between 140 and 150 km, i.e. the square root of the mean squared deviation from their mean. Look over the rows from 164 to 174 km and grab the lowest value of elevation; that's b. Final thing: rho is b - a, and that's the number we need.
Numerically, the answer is 110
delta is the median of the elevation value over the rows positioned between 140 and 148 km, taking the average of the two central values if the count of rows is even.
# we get 164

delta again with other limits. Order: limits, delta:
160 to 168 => 122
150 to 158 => 130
